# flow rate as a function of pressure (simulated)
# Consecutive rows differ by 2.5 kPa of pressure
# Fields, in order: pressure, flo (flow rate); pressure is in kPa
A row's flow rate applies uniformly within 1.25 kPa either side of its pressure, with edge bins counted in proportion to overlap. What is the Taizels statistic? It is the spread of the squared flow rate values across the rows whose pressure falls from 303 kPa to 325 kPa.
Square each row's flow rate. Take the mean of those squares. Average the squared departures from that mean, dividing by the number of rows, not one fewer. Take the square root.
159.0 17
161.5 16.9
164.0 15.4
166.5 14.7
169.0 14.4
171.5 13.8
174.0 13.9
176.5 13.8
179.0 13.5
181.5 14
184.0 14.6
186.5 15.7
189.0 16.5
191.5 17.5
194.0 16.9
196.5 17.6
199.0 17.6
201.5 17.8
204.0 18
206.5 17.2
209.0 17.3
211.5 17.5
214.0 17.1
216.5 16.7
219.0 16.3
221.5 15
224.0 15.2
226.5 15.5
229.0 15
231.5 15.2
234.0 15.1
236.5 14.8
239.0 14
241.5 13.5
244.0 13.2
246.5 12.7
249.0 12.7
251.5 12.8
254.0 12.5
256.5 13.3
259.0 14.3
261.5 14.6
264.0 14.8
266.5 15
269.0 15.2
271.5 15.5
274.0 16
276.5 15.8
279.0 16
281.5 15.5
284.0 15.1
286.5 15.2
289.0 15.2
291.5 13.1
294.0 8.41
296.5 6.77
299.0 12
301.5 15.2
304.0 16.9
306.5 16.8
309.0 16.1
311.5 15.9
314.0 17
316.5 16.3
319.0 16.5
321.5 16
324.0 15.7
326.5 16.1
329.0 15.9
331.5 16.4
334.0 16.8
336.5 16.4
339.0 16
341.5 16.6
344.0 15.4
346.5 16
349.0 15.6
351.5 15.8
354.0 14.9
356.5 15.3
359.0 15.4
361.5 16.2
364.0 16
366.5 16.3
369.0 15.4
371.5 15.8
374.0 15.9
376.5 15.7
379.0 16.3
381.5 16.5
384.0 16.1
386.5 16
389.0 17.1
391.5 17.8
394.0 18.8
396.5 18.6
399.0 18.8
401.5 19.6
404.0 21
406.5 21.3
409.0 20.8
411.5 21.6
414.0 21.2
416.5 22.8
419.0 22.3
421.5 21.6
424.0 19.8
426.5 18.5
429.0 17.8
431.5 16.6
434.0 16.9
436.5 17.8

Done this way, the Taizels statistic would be 14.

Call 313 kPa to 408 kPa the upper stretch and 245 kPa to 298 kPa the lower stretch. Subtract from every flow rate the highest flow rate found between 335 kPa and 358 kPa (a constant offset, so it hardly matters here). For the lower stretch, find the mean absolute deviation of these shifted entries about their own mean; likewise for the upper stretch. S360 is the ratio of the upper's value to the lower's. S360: 0.61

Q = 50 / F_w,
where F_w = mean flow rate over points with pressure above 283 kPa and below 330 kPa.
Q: 3.39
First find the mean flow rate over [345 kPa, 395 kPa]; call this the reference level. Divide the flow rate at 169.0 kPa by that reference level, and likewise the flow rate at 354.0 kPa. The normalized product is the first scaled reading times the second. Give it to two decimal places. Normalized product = 0.82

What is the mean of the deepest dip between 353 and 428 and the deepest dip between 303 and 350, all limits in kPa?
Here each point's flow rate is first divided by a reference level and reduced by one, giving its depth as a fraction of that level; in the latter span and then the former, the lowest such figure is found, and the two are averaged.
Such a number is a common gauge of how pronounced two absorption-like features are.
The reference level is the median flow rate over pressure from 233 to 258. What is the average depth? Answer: 0.14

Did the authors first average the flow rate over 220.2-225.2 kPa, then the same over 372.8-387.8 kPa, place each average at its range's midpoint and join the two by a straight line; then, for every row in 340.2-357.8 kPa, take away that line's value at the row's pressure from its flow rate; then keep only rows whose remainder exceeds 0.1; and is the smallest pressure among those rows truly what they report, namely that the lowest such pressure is 341.5 kPa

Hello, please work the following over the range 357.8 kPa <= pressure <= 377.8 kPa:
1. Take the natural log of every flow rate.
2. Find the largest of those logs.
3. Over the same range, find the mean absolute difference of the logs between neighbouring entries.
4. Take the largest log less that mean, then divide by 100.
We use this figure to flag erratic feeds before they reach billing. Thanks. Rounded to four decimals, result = 0.0277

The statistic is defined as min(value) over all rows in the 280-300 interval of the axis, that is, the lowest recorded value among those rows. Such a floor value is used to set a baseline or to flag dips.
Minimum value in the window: 6.77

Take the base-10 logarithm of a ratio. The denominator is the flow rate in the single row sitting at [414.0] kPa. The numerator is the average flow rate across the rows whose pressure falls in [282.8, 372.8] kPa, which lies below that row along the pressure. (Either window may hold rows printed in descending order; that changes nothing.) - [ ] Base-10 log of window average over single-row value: -0.14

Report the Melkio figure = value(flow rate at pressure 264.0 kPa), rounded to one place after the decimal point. 14.8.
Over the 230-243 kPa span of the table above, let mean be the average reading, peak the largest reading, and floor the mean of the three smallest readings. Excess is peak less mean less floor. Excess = -13.4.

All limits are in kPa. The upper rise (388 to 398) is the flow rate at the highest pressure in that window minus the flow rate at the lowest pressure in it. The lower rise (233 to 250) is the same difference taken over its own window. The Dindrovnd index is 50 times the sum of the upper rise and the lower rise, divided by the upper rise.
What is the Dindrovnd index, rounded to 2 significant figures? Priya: -30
